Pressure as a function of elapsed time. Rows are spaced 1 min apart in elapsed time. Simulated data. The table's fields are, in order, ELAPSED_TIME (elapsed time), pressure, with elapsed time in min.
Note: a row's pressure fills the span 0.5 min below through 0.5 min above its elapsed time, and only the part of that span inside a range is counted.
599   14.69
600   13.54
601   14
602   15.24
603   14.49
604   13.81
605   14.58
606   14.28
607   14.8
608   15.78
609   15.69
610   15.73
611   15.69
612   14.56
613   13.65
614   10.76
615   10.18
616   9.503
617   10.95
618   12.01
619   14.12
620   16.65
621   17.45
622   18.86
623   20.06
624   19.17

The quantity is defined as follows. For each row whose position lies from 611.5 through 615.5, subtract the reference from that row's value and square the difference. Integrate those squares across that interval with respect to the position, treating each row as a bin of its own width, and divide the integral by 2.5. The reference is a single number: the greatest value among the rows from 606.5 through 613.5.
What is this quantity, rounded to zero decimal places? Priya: 25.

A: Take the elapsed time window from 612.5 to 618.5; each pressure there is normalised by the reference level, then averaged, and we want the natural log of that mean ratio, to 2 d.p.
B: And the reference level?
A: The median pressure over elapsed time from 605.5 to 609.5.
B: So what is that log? -0.31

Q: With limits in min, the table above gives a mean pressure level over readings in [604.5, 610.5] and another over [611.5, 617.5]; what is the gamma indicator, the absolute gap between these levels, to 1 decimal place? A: 3.5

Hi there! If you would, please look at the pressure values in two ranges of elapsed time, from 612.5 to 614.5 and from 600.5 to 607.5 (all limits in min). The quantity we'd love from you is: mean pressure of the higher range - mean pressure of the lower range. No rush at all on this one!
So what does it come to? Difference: -2.3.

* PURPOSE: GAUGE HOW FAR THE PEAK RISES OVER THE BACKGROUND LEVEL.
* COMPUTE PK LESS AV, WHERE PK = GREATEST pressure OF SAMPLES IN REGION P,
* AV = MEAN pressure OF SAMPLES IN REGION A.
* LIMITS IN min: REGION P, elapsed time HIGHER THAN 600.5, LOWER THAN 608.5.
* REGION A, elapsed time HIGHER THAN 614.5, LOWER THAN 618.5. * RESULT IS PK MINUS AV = 5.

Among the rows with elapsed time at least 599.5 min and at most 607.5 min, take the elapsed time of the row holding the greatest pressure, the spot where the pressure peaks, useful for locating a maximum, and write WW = 602 min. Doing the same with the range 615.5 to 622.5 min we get 622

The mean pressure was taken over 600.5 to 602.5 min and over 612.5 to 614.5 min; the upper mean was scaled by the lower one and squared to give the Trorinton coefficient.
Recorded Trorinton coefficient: 0.70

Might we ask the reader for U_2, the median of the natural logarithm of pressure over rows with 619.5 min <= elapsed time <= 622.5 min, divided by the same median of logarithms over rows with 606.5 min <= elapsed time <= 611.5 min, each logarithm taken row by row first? 1.04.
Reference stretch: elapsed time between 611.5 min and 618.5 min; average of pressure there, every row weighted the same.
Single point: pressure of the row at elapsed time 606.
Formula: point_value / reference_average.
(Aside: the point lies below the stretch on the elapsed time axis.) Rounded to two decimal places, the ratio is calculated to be 1.22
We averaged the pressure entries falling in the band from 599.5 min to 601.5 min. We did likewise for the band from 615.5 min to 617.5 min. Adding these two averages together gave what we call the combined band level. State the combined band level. 24.0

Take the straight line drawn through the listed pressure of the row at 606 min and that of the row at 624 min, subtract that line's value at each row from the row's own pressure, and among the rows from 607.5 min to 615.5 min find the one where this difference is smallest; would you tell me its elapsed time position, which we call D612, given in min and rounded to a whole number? 615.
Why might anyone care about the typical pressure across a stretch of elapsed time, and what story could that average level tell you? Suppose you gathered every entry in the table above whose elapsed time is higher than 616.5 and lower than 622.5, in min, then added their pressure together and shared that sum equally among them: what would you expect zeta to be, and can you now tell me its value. 15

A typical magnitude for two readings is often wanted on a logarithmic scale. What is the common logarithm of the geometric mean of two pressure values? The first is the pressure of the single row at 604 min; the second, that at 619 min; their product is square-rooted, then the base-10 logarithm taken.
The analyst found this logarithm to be 1.15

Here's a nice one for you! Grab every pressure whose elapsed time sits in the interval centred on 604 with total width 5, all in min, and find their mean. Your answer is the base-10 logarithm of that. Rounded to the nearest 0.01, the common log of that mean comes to 1.16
